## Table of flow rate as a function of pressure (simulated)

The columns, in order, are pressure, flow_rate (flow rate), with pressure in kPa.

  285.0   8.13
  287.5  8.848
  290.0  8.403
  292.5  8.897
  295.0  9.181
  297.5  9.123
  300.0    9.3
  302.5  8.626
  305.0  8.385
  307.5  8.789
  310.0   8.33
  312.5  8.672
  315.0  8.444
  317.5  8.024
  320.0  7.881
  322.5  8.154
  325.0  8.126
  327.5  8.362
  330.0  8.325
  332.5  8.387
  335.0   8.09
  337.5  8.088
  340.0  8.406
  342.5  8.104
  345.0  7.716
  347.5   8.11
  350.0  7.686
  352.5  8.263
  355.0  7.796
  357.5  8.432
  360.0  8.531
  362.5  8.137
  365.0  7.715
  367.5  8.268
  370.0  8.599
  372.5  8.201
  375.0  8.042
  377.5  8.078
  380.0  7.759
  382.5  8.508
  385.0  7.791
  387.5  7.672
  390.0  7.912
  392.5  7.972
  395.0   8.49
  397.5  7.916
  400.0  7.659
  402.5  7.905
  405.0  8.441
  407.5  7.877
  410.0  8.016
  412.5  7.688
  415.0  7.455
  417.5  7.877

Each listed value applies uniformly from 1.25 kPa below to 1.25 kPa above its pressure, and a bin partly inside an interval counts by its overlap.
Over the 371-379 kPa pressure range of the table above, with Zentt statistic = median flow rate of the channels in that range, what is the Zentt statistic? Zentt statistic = 8.08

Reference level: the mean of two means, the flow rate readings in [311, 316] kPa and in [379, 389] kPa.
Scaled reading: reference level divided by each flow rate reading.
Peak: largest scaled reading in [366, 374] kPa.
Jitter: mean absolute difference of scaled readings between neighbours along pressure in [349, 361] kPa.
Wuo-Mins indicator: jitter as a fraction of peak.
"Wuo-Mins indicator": 0.056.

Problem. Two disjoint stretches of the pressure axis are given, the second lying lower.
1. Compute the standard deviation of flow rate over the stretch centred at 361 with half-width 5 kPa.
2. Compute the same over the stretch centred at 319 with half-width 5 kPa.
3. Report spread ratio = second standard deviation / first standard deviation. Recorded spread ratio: 0.65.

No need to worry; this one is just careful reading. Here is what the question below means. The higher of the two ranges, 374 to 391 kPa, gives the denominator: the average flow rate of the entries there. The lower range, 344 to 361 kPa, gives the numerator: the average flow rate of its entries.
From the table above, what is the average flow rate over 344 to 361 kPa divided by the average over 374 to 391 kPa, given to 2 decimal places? 1.01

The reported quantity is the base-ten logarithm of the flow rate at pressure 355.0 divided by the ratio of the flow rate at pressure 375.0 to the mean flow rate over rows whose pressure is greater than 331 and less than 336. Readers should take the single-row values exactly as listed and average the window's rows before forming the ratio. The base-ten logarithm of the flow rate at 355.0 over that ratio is 0.90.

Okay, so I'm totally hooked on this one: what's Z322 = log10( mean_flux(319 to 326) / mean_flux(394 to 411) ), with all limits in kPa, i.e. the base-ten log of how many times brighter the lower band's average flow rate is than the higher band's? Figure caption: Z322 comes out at 0.001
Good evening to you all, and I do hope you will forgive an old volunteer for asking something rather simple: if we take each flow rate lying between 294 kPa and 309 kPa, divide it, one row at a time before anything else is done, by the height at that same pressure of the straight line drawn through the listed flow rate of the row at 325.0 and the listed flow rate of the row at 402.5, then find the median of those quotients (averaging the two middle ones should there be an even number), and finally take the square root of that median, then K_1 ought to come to 1.05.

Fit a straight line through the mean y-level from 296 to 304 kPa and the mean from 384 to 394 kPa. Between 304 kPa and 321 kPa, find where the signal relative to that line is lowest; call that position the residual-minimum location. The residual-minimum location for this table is 320.0 kPa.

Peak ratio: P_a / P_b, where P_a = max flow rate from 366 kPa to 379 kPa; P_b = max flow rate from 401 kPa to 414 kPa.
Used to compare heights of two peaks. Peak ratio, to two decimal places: 1.02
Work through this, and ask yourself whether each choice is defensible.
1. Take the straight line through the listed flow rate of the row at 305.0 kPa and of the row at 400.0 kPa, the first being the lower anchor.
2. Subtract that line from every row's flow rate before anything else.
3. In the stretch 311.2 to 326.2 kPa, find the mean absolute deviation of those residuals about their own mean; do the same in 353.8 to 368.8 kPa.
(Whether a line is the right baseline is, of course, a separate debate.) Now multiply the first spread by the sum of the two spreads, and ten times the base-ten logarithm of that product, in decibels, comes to -10.2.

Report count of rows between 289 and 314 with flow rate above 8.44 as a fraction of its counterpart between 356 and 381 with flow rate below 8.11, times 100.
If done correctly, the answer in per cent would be 175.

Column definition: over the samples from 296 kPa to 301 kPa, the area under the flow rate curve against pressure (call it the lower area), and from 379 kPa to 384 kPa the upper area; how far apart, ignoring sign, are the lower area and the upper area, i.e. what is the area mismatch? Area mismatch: 5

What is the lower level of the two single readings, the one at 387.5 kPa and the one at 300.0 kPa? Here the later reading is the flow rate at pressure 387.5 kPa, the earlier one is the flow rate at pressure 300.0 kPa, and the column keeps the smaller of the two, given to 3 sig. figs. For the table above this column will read 7.67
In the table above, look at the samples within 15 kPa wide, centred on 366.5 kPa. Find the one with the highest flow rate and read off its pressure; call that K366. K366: 370.0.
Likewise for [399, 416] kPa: 405.0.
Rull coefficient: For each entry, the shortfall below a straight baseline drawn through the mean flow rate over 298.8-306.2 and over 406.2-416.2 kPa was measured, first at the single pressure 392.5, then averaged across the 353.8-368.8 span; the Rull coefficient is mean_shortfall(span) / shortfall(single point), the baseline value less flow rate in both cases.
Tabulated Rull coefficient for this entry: -2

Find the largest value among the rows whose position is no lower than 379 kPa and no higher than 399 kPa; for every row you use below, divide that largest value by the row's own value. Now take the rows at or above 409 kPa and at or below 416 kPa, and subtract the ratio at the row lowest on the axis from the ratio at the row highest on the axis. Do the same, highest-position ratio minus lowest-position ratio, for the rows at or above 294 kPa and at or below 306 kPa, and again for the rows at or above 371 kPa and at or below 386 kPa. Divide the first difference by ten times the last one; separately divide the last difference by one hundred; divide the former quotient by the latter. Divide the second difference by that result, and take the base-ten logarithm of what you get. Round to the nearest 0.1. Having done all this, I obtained -3.5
